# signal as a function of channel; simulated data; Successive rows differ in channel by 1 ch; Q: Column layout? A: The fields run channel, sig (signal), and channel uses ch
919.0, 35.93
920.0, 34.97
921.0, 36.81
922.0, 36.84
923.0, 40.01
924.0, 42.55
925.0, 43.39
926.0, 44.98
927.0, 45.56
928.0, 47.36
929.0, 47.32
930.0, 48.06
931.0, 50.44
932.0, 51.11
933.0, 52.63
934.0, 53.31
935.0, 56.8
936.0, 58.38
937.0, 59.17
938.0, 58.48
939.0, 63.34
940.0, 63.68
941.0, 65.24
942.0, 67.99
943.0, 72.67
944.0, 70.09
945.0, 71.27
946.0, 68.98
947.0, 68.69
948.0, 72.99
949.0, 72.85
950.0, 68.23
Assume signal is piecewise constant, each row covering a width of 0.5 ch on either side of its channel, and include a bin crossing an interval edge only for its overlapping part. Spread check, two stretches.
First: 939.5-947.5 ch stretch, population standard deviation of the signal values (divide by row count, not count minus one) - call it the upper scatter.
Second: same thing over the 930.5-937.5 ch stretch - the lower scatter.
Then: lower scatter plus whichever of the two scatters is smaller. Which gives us 6.1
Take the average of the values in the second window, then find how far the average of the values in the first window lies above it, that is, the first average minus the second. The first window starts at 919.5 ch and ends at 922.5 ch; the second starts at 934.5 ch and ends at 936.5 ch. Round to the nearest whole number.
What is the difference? -21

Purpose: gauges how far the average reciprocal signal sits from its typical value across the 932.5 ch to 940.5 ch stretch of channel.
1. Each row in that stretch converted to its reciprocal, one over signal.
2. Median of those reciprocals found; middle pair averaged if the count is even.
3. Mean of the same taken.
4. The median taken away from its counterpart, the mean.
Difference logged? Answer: 0.0001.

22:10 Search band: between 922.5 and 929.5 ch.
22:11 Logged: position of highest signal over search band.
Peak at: 928.0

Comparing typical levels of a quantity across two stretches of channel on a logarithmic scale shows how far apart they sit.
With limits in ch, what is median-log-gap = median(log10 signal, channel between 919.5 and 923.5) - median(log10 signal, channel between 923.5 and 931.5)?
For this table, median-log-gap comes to -0.10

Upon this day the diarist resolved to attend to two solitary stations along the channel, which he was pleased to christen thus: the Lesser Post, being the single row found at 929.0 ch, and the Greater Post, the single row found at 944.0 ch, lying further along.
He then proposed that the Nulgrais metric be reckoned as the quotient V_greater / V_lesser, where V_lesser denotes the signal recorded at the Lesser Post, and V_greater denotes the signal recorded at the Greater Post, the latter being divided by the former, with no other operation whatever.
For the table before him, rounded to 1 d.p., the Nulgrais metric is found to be 1.5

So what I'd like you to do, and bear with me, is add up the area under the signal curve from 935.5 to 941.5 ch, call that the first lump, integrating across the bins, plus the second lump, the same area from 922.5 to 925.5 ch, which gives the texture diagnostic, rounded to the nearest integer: 494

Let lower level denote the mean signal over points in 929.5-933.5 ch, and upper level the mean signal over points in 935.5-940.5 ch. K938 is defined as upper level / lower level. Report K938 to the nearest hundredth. 1.20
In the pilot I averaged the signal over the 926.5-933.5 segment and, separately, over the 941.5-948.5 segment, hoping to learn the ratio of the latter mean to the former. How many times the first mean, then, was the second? 1.44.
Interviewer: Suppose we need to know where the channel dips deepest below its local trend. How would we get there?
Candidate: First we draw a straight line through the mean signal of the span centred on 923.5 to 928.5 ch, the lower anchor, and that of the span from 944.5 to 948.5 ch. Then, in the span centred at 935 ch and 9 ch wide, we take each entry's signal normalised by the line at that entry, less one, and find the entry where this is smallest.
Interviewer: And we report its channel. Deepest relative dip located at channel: 934.0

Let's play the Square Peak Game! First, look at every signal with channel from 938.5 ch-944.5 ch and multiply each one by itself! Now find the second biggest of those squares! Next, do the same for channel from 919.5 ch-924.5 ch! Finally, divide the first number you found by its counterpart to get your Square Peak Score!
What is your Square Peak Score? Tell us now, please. 3.1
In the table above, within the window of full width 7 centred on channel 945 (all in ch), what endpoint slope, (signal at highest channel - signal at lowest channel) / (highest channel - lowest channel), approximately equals 0.83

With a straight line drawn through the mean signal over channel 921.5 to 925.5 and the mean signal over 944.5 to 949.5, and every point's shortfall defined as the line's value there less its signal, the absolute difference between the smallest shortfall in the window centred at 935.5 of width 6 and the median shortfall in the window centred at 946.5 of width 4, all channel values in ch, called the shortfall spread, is 1.6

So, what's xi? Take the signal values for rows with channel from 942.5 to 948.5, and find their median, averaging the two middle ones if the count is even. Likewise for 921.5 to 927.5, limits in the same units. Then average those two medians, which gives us 57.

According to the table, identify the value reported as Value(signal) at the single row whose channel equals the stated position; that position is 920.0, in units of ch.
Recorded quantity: 34.97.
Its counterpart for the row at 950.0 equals 68.23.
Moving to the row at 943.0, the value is 72.67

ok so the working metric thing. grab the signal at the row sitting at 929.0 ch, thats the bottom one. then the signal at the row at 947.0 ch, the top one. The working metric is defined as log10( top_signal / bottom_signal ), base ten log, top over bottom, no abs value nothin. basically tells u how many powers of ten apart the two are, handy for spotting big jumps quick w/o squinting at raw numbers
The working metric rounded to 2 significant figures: 0.16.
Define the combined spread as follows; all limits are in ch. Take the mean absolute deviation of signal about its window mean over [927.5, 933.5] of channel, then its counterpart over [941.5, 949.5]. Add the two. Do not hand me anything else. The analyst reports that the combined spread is 3.7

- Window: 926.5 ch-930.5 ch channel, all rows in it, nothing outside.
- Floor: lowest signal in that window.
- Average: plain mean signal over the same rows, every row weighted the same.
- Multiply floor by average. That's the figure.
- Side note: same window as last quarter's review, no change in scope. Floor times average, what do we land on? 2145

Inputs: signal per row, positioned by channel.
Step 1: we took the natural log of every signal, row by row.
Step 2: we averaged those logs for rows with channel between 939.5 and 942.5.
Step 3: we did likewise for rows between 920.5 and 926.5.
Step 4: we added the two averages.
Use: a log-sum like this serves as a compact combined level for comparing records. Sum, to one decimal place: 7.9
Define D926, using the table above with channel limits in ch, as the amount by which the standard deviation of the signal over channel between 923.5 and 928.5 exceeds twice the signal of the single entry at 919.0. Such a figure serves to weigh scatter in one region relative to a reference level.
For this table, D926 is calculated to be -70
